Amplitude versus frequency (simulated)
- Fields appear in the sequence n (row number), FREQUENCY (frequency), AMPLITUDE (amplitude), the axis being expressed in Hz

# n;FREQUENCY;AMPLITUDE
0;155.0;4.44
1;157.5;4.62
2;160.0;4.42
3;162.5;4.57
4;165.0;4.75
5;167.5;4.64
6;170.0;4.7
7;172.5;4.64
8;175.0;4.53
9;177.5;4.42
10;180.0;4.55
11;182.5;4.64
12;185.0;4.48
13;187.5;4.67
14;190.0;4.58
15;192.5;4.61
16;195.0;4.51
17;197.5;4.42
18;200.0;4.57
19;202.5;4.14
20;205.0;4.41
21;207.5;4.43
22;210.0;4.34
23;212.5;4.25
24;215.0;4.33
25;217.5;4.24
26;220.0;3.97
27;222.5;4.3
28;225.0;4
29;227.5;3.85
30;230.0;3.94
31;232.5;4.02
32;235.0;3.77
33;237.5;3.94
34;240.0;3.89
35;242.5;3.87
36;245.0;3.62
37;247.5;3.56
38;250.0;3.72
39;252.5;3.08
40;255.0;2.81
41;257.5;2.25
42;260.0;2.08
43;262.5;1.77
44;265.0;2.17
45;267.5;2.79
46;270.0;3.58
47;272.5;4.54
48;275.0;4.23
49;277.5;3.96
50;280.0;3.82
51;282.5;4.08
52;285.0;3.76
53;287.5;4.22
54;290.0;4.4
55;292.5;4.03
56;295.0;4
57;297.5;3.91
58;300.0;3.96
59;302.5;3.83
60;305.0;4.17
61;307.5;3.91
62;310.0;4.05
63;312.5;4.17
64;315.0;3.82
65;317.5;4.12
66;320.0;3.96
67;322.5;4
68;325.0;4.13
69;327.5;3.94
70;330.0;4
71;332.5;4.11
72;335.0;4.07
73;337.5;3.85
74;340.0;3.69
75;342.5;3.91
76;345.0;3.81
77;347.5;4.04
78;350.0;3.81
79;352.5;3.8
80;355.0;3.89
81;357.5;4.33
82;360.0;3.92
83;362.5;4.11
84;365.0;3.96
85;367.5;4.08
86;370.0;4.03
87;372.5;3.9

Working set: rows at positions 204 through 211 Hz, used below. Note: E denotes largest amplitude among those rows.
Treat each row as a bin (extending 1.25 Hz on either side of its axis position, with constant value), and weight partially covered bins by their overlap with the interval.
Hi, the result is 4.43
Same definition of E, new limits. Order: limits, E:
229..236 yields 4.02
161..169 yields 4.75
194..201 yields 4.57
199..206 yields 4.57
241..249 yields 3.87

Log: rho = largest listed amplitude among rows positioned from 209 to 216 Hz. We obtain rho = 4.34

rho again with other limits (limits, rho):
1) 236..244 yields 3.94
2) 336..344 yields 3.91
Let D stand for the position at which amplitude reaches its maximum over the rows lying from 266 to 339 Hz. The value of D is 272.5 Hz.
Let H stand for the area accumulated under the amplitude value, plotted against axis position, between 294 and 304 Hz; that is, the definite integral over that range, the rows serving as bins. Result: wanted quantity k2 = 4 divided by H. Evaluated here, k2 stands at 0.102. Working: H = 39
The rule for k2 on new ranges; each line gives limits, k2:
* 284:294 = 0.097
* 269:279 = 0.098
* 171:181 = 0.088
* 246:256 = 0.121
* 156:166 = 0.087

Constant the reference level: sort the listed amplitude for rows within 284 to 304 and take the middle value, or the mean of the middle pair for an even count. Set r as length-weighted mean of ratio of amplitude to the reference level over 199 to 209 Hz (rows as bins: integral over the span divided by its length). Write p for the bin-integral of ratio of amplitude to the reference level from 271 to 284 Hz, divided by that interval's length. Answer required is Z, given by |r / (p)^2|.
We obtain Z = 1.03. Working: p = 1.03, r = 1.10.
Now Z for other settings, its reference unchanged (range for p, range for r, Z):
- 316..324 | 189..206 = 1.10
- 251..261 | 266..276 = 2.20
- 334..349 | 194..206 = 1.16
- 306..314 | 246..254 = 0.84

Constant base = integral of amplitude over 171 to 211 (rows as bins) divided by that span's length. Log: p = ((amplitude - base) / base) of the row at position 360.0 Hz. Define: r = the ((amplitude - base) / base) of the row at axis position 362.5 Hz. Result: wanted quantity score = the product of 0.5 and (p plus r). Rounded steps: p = -0.13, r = -0.09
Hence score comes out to -0.107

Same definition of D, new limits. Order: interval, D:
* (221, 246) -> 222.5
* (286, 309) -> 290.0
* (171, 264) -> 187.5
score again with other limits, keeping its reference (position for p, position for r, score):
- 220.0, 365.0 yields -0.119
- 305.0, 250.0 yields -0.123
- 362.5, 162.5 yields -0.035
